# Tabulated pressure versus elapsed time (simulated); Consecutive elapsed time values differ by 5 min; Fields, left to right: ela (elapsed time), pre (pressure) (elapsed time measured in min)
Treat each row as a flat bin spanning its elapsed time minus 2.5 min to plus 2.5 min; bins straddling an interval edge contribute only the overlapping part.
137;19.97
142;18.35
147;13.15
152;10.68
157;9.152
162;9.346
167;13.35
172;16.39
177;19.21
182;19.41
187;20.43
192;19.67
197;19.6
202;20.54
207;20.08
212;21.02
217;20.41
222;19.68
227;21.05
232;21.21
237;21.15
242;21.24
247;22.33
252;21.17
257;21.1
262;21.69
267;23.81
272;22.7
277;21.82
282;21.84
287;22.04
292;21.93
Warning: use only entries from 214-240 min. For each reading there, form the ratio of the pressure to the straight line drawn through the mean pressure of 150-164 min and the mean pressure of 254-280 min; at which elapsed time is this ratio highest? 217 min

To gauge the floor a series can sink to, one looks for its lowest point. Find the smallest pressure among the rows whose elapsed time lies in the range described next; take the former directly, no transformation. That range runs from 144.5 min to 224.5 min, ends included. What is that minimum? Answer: 9.152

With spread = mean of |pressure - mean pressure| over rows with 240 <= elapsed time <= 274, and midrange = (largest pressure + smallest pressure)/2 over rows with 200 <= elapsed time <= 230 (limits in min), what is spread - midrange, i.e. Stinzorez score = -20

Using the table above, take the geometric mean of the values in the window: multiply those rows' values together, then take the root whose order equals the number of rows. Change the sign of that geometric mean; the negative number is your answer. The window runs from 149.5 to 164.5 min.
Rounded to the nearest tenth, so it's -9.7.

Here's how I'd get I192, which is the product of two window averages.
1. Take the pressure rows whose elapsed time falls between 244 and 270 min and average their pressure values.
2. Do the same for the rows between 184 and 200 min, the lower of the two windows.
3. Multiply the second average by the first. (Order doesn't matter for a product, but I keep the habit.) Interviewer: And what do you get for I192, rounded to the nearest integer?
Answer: 438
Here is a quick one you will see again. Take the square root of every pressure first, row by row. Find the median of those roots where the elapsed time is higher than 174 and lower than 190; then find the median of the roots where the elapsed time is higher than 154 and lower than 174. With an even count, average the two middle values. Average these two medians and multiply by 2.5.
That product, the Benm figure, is 9.7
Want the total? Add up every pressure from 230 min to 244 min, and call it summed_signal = 64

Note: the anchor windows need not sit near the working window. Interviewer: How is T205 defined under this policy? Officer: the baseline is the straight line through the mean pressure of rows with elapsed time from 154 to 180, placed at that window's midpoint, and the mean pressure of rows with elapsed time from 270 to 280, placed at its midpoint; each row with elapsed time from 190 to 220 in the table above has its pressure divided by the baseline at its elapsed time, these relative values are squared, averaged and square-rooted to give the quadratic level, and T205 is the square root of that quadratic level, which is 1.11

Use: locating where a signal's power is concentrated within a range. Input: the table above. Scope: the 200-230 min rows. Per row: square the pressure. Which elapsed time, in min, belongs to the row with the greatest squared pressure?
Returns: 227 min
